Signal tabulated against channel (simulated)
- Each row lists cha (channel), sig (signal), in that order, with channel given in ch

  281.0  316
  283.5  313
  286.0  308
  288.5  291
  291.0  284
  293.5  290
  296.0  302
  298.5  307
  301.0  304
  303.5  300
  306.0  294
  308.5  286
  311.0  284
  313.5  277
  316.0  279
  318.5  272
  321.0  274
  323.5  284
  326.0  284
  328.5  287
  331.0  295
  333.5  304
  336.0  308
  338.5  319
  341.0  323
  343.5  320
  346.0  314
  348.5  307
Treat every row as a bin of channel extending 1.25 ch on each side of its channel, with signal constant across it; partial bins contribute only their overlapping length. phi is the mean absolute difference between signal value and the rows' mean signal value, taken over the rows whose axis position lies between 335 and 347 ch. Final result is 5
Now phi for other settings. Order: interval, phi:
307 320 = 4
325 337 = 8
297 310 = 7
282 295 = 11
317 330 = 6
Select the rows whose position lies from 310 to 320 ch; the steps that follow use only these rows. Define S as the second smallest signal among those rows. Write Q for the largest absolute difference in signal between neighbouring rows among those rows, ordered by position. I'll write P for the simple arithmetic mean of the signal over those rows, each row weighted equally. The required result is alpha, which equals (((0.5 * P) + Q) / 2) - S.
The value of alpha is -204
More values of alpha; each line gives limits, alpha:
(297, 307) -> -222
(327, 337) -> -216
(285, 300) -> -207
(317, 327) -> -199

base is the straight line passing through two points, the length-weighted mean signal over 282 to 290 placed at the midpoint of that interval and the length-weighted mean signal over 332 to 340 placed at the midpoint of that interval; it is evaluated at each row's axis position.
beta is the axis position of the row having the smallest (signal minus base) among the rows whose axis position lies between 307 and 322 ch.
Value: 318.5 ch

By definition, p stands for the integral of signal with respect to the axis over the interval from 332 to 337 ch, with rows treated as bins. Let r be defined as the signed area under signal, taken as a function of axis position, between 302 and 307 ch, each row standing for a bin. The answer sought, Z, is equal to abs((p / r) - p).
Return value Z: 1526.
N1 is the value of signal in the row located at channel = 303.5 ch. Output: 300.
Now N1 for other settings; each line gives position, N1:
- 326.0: 284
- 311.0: 284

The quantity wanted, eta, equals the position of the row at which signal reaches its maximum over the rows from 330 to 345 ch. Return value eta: 341.0 ch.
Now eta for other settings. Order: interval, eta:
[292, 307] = 298.5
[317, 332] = 331.0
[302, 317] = 303.5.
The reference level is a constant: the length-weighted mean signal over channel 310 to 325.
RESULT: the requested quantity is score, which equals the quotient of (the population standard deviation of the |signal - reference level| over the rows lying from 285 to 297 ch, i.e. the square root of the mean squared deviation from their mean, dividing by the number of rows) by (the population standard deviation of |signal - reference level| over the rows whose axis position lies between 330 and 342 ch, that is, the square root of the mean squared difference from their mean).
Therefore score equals 0.9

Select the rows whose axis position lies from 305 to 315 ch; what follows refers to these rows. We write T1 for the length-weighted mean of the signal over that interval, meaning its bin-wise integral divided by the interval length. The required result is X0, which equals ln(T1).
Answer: 5.65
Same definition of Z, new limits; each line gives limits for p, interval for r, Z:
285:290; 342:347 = 1491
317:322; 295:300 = 1365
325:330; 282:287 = 1429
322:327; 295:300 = 1417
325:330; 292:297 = 1429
